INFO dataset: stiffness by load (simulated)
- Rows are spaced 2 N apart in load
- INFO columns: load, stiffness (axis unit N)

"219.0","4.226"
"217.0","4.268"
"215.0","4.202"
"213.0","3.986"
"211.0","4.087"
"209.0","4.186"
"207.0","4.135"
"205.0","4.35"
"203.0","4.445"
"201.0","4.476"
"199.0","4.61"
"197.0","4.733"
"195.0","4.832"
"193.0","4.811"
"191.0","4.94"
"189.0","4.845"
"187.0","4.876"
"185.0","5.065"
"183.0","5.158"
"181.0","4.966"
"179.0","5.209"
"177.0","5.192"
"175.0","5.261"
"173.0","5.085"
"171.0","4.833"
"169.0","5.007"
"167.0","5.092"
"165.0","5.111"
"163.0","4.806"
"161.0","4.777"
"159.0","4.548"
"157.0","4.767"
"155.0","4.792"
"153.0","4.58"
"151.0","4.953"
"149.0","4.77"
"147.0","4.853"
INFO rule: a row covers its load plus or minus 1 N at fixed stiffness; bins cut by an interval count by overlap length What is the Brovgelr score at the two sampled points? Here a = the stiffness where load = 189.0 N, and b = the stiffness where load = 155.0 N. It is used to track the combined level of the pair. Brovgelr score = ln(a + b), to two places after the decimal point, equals 2.27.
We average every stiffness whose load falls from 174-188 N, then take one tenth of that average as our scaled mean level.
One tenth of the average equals 0.510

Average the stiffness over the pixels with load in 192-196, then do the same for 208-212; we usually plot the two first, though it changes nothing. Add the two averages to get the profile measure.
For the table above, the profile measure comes 8.96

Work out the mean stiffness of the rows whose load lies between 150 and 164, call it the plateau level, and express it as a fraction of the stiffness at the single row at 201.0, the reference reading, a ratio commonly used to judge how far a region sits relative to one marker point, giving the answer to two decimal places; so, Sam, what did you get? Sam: 1.06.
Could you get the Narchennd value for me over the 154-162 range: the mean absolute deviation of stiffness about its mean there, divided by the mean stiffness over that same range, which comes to 0.018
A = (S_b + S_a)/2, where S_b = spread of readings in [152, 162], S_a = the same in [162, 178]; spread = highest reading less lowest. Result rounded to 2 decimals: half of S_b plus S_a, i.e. 0.35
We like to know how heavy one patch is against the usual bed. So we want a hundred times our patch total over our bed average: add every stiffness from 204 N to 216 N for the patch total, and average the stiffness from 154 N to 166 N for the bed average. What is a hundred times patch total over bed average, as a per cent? 520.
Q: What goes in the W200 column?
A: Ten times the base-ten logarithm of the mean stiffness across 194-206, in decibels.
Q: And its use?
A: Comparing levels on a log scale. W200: 6.6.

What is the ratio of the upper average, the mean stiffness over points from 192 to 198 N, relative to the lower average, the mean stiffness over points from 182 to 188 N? 0.95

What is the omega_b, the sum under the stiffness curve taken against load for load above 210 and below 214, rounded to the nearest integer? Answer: 16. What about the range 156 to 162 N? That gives 28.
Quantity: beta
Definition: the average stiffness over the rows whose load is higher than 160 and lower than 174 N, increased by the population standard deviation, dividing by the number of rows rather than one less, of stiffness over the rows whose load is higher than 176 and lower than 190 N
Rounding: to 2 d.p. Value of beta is 5.10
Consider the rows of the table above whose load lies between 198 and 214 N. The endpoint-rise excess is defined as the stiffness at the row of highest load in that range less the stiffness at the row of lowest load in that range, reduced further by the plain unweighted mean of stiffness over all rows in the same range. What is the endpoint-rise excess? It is -4.9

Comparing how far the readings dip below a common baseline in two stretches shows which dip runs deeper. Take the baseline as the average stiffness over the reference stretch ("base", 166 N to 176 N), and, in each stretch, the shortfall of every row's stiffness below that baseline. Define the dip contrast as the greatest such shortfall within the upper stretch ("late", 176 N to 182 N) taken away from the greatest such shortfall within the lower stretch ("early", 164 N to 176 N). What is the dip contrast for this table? 0.13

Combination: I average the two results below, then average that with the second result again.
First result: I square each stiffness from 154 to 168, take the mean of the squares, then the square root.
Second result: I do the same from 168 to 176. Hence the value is 5.00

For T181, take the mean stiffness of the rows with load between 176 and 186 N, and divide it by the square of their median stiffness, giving 0.192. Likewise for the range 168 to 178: 0.196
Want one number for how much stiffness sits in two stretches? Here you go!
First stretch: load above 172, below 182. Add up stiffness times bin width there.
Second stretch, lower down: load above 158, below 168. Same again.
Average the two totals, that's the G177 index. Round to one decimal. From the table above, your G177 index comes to 50.0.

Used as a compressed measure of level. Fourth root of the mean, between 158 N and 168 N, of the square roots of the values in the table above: 1.22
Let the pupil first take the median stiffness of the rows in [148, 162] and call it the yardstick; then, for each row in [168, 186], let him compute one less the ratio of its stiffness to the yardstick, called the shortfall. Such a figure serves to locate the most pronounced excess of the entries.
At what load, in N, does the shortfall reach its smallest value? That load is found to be 175.0 N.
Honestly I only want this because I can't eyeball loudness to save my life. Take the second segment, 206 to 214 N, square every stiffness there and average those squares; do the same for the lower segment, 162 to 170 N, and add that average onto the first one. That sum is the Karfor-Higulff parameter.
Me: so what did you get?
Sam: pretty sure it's 42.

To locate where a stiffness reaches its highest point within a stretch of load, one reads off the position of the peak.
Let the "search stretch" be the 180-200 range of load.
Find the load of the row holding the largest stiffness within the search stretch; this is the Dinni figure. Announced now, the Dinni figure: 183.0 N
